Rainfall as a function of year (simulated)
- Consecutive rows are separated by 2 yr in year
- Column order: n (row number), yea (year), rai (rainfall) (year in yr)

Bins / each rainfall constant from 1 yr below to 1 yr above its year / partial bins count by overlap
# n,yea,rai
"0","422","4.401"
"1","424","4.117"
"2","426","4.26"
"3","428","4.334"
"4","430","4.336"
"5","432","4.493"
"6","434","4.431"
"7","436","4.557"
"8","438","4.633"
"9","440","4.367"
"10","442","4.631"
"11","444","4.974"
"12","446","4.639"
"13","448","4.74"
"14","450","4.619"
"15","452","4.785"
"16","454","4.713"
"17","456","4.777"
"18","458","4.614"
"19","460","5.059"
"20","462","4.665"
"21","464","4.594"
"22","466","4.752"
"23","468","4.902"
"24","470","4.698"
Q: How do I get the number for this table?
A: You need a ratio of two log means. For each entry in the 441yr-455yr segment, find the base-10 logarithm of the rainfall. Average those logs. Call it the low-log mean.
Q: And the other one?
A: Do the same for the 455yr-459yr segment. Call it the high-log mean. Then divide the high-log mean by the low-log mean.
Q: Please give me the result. 1.00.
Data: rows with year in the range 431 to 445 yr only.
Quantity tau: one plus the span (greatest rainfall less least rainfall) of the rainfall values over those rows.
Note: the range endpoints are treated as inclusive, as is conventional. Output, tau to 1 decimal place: 1.6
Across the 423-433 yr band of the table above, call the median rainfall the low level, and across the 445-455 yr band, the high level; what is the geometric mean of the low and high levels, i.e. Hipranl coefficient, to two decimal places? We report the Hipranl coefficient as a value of 4.52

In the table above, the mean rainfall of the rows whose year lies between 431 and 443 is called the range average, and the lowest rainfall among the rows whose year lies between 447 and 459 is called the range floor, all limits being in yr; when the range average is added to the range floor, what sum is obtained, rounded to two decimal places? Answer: 9.13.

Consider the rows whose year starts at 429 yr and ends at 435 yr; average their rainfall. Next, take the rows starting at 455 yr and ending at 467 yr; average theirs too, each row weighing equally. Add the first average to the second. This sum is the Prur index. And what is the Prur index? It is 9.16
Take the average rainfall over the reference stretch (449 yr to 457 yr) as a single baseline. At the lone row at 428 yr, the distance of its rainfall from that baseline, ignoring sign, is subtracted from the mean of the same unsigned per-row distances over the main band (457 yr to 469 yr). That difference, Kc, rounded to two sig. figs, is -0.25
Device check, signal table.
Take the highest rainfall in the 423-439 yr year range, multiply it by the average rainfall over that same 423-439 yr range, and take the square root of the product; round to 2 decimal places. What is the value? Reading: 4.51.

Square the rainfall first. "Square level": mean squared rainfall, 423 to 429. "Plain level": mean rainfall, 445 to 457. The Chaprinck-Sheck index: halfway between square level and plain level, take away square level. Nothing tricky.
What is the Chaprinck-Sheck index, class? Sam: -6.6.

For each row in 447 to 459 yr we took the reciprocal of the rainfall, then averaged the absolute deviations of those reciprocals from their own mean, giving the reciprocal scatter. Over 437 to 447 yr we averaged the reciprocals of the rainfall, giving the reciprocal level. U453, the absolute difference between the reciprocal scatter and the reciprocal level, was 0.213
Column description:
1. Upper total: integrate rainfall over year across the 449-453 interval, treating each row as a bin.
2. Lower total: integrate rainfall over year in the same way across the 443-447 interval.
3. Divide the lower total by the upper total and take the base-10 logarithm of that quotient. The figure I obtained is 0.010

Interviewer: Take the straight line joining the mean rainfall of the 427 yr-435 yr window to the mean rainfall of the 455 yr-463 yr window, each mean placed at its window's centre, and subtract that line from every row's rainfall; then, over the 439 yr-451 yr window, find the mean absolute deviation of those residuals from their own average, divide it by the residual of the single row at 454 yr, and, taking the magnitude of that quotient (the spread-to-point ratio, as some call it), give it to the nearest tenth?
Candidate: 57.9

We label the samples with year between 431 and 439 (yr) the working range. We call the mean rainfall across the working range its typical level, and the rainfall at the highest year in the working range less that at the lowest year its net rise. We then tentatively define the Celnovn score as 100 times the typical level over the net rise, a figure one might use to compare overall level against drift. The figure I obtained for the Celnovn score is 3235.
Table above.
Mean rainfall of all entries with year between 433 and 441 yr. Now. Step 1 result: 4.50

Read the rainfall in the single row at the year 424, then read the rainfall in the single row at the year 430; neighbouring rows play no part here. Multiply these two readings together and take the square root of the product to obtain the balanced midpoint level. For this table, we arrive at 4.23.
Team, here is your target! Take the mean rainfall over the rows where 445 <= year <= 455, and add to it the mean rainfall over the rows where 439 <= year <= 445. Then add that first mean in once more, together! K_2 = 14.1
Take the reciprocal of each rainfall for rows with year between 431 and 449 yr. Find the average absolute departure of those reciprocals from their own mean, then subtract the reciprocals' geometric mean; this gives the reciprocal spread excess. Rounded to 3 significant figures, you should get -0.211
